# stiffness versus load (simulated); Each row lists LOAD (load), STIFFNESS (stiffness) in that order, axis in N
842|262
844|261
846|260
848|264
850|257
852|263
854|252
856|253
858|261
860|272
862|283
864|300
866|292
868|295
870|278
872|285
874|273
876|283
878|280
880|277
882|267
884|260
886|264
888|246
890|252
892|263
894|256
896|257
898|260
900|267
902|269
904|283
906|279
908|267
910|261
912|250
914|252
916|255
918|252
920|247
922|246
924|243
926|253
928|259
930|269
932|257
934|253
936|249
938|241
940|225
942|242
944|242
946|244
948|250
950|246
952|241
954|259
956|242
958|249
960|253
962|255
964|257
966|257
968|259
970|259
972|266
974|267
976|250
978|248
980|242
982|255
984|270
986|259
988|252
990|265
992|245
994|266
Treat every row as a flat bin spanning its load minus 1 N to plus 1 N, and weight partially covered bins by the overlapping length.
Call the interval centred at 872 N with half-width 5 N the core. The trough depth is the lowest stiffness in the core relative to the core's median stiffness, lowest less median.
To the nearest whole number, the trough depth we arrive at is -10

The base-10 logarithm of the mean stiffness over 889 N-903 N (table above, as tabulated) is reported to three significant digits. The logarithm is 2.42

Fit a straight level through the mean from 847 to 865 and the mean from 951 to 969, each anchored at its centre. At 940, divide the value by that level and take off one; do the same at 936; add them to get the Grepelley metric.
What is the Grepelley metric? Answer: -0.15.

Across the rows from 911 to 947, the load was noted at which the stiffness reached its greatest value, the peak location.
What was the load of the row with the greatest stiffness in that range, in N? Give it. 930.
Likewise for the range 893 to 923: 904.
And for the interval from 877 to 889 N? 878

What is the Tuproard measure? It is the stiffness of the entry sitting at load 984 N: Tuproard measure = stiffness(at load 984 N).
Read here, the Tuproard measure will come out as 270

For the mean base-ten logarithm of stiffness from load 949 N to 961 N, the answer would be 2.39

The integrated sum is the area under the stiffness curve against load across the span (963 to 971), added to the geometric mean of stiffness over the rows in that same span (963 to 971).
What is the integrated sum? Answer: 2322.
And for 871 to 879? 2522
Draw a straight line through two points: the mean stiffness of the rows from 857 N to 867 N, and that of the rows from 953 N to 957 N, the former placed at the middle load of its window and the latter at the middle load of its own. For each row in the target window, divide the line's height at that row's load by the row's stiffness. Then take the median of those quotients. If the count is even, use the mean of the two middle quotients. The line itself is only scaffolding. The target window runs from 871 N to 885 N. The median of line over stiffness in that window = 0.99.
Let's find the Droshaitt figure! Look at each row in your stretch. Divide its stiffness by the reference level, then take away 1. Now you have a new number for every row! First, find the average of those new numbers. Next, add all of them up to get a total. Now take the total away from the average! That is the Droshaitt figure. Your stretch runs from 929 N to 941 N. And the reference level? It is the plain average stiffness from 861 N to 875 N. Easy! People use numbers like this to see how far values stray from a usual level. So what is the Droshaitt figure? 0.66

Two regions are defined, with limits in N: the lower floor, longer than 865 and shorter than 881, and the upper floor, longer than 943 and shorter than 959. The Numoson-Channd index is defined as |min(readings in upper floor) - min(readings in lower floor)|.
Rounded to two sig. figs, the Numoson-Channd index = 32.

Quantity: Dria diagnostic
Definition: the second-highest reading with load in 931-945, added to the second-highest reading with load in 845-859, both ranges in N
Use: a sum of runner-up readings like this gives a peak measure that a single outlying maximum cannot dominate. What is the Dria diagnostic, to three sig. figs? 516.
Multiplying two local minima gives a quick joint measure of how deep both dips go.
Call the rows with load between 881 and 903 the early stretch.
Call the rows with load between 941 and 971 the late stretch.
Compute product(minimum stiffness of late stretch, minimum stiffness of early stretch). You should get 59286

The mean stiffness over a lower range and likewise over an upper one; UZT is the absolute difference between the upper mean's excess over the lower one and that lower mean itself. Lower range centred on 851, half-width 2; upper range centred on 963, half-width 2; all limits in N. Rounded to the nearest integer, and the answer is 264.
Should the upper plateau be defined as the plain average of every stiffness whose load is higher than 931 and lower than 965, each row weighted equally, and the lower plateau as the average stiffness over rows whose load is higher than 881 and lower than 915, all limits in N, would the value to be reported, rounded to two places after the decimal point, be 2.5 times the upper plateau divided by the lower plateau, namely 2.36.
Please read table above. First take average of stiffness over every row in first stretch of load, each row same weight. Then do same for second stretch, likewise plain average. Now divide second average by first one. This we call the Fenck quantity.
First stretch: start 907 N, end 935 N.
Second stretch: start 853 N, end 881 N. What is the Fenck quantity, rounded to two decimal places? 1.09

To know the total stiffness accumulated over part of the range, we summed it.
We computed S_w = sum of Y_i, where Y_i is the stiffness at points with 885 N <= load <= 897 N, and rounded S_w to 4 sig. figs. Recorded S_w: 1538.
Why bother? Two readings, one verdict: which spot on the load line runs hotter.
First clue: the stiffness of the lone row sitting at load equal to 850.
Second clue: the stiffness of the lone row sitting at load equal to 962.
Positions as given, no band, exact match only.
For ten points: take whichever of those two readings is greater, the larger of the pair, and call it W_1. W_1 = 257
